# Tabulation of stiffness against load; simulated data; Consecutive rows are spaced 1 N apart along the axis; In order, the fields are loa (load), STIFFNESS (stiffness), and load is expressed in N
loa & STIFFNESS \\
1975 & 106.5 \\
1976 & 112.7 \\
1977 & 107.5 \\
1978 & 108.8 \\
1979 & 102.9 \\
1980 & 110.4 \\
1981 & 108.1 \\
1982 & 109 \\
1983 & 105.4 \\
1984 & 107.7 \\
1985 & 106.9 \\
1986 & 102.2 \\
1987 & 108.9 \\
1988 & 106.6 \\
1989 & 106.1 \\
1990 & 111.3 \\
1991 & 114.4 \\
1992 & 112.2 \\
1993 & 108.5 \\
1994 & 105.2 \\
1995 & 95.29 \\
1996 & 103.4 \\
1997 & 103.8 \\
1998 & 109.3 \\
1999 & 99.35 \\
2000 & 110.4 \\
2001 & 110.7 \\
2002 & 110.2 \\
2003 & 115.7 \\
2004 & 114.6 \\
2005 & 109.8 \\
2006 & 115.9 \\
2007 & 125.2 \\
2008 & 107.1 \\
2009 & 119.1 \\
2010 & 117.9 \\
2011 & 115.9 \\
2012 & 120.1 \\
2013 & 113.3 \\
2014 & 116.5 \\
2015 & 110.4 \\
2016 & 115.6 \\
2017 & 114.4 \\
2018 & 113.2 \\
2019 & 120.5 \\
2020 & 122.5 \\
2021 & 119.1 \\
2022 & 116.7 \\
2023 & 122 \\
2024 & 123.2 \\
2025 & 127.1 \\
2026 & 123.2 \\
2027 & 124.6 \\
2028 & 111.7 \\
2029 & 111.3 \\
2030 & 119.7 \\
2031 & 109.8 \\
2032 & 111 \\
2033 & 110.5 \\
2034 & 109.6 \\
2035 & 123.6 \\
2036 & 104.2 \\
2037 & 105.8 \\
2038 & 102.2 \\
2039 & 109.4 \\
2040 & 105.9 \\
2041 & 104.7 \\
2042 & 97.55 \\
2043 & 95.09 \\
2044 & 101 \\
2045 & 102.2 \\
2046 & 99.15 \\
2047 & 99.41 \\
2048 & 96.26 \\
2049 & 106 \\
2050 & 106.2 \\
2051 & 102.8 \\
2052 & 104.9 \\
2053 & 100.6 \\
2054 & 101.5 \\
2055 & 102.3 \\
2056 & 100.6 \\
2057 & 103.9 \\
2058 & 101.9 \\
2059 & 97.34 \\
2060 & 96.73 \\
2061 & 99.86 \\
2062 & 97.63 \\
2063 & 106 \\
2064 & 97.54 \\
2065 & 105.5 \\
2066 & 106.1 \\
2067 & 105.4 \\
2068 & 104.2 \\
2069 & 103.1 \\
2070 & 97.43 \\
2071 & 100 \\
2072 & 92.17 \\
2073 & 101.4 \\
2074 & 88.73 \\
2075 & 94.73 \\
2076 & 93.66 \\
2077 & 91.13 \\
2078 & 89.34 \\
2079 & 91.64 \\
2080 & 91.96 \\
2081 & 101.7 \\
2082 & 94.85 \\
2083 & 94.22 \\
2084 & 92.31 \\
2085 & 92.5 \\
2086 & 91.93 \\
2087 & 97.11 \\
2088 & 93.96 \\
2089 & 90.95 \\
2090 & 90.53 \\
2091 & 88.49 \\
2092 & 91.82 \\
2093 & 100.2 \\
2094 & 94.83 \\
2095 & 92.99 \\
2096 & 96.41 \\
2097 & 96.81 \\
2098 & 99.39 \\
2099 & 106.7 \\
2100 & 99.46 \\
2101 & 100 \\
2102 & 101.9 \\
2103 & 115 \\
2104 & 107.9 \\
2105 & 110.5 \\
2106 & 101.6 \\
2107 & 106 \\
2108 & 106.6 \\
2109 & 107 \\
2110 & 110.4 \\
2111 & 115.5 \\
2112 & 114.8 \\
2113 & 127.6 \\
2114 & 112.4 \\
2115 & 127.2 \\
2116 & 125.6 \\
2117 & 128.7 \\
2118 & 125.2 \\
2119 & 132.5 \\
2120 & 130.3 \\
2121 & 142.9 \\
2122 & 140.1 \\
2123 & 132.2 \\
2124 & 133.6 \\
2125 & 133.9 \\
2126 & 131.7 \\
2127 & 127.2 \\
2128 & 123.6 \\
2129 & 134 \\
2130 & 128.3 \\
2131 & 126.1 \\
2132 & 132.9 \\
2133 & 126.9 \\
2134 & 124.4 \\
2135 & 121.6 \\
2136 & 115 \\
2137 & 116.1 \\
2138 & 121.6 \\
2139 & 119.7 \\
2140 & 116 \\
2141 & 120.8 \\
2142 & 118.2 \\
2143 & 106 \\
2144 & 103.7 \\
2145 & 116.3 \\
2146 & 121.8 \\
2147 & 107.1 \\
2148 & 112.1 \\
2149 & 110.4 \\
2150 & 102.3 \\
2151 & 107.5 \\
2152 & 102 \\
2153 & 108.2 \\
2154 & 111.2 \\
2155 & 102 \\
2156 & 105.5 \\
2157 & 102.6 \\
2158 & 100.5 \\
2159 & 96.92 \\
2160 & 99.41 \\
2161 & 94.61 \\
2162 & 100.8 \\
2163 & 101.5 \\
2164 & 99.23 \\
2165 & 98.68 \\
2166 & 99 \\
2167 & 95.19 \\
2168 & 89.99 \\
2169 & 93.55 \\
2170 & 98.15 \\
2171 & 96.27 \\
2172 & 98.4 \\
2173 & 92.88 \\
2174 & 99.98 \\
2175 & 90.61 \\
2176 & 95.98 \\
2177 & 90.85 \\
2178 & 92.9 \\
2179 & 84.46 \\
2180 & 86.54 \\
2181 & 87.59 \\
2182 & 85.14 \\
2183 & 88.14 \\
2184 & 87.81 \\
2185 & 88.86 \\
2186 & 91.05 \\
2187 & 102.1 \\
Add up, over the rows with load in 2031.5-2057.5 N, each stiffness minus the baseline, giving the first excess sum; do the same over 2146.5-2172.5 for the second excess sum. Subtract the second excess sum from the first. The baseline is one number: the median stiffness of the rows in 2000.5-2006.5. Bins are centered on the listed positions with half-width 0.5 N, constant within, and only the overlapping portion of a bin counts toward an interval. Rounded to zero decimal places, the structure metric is 73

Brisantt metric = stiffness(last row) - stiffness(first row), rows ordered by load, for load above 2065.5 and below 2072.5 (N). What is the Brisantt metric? -14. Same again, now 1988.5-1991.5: 8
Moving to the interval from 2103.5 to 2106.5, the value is -6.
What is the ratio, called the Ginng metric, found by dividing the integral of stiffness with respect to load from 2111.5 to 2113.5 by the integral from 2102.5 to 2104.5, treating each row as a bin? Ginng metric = 1.09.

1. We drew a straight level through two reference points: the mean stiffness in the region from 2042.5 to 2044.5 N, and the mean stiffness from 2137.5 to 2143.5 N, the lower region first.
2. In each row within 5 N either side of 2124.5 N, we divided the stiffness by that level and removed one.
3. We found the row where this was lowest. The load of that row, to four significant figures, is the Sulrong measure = 2128 N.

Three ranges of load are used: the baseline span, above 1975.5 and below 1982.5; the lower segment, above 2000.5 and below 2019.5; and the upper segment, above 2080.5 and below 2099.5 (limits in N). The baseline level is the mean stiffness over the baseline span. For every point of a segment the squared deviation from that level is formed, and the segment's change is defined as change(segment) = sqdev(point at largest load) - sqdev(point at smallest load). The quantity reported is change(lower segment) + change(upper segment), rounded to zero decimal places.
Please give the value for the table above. 97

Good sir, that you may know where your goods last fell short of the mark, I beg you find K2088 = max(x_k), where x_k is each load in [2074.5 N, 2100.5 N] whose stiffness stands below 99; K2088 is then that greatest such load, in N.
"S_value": 2097 N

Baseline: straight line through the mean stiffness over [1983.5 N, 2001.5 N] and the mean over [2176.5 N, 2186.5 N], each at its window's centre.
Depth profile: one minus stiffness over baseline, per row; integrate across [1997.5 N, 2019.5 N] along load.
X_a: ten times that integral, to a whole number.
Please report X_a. -18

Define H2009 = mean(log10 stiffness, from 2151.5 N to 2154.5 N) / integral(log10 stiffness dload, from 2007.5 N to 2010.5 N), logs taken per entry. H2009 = 0.329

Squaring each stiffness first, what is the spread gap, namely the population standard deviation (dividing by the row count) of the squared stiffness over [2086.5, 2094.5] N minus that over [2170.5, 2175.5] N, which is 19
